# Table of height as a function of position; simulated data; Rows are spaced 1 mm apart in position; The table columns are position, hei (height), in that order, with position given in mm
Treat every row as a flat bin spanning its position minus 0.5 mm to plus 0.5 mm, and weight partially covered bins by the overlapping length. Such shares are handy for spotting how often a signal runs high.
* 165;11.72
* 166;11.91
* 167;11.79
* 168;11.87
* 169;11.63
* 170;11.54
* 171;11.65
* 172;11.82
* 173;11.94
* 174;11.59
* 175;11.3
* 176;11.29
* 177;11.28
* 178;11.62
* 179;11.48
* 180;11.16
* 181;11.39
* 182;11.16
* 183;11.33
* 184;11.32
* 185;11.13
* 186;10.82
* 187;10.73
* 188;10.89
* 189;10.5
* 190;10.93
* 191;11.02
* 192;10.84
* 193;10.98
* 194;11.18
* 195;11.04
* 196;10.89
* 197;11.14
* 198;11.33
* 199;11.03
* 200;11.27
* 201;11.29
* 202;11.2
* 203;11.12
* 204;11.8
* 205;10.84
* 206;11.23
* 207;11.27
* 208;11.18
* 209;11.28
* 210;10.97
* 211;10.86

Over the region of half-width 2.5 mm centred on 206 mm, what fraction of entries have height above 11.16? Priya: 0.80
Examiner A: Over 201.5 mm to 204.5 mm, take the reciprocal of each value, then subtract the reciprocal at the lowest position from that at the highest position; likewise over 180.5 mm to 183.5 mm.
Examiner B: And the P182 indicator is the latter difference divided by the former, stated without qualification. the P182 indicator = -0.10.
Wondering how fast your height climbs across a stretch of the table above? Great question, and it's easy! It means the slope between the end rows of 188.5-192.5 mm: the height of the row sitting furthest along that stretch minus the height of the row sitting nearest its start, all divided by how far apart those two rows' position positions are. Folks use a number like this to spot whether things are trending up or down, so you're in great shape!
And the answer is 0.11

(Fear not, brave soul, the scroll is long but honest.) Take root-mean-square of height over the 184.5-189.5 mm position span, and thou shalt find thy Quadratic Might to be 10.8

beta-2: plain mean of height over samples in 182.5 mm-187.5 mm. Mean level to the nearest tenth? 11.1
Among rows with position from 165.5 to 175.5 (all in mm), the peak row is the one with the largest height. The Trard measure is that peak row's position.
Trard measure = 173 mm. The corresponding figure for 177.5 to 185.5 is 178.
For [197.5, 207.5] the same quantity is 204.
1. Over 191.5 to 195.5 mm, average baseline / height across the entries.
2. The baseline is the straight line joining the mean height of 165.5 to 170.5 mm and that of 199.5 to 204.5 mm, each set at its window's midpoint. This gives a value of 1.04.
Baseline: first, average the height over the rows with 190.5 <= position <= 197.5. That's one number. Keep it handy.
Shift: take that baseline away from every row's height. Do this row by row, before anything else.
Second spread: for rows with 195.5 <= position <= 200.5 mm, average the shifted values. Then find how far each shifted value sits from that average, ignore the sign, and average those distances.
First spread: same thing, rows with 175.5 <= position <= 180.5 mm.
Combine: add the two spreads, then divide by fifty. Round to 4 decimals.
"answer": 0.0057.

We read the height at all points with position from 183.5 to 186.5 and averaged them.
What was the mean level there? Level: 11.1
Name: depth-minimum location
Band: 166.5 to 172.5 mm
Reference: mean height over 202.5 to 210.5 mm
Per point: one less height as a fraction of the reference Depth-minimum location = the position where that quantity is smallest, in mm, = 168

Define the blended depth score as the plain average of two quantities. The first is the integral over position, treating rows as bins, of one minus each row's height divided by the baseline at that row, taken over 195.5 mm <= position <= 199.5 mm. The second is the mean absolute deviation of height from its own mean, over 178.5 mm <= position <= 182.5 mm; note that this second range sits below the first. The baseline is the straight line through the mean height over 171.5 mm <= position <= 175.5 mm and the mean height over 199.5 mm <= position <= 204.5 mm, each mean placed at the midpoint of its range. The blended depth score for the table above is 0.120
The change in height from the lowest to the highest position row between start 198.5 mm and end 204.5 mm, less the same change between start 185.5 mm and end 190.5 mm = 0.66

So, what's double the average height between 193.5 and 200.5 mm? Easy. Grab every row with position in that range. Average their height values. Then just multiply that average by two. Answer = 22.3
